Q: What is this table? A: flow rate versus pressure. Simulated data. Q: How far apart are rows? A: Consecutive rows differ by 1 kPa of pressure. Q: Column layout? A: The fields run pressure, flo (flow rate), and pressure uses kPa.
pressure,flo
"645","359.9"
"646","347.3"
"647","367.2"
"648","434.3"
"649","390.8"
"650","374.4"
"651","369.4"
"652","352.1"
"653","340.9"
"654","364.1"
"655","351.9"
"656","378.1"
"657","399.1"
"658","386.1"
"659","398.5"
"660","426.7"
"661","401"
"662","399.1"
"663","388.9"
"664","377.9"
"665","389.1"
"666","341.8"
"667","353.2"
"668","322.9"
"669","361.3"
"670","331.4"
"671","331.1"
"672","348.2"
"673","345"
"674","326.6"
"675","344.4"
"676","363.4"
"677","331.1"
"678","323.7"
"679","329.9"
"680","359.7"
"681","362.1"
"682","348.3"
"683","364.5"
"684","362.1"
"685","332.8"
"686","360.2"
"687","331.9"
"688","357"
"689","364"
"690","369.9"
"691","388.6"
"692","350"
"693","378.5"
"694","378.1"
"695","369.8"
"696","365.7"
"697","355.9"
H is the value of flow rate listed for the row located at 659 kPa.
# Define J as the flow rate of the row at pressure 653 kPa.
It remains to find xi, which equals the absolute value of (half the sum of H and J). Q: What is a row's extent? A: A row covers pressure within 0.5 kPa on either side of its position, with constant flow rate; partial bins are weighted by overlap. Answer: 370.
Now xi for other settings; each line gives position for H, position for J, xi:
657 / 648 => 417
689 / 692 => 357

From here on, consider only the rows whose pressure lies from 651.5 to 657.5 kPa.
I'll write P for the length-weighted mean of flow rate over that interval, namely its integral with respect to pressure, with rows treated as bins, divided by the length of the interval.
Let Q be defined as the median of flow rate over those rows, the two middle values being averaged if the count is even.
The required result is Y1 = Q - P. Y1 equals -6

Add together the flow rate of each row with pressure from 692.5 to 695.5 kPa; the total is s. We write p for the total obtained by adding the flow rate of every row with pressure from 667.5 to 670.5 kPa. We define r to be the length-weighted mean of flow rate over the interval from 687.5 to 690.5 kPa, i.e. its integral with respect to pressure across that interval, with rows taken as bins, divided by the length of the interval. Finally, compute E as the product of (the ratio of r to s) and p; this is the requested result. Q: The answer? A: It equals 328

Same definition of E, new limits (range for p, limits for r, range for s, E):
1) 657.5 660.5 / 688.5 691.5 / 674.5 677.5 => 436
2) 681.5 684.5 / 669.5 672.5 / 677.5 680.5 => 357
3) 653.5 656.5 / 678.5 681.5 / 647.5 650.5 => 320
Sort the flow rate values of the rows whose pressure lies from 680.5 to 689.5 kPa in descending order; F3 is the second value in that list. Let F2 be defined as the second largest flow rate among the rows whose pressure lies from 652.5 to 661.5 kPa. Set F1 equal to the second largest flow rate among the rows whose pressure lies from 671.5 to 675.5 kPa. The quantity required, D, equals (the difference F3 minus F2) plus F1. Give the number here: 308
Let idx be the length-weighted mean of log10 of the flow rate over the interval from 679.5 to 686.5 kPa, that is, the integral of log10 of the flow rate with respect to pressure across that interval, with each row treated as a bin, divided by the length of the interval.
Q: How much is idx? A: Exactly 2.55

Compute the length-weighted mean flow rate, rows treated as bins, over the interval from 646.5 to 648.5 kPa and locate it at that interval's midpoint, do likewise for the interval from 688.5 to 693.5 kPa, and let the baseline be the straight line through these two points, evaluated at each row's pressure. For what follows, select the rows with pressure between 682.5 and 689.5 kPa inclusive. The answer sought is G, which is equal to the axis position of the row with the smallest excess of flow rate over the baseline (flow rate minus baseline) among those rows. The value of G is 685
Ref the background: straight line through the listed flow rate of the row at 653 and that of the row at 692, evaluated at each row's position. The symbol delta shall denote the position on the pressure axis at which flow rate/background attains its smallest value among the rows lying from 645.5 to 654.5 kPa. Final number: 653 kPa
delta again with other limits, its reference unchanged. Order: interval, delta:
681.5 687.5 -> 687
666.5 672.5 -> 668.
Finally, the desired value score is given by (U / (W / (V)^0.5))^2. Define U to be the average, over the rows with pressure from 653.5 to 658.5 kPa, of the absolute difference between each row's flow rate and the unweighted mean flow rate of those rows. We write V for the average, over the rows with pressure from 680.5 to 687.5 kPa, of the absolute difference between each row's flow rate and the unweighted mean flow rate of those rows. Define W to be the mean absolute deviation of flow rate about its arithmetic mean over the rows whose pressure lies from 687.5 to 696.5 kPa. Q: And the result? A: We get 32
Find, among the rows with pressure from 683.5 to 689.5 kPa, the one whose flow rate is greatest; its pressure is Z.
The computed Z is 689 kPa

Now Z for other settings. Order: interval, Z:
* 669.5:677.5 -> 676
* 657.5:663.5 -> 660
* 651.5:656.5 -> 656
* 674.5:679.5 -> 676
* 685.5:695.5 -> 691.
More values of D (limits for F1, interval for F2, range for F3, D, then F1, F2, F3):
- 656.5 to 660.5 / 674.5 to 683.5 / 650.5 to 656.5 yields 405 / 399.1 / 363.4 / 369.4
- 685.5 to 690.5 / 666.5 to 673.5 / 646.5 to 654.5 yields 402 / 364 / 353.2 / 390.8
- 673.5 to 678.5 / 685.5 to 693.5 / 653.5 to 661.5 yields 367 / 344.4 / 378.5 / 401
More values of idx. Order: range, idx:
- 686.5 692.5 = 2.56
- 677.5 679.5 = 2.51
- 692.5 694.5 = 2.58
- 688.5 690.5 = 2.56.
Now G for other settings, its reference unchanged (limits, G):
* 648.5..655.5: 653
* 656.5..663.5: 658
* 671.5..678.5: 678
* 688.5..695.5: 692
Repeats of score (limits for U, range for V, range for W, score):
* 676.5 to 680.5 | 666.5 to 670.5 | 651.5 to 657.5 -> 8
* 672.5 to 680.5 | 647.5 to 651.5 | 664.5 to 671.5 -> 11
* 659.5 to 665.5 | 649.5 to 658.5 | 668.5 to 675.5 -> 21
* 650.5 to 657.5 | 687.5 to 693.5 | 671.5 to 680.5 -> 16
